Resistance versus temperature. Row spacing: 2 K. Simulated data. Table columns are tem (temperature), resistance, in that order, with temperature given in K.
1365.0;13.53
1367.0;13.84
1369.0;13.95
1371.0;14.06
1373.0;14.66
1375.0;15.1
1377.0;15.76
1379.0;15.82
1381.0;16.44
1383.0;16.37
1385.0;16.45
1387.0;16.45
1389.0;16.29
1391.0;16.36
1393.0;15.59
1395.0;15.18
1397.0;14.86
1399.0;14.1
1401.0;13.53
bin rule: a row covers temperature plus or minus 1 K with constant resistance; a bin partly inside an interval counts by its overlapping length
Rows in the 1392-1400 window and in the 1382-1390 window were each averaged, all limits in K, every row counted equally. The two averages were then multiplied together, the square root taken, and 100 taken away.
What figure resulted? -84.4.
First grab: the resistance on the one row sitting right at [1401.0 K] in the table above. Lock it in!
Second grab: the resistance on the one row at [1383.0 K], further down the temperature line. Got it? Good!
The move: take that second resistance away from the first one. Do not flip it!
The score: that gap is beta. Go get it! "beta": -2.8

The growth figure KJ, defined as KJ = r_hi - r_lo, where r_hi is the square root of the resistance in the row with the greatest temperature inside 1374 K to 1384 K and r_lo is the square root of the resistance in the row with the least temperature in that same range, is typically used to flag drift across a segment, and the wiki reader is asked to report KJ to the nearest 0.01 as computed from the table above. 0.16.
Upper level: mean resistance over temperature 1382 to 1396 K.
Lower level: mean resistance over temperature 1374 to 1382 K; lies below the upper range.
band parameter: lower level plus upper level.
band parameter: 31.9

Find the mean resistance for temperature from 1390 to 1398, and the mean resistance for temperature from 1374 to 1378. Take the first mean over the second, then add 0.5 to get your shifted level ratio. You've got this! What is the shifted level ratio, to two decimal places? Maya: 1.50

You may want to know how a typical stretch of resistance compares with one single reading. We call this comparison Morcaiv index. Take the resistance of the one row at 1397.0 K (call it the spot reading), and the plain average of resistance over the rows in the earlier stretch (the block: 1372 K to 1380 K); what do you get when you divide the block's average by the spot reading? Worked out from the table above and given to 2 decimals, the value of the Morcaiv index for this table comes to 1.03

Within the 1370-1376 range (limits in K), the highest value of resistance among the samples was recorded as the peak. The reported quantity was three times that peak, 45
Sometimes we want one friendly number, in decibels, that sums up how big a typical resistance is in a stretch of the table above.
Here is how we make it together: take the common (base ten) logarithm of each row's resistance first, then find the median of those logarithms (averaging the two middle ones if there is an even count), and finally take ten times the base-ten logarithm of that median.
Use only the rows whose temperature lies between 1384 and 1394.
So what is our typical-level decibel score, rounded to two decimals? 0.84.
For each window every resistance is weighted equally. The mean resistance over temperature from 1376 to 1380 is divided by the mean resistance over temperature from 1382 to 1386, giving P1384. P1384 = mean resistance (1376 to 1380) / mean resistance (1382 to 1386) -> 0.96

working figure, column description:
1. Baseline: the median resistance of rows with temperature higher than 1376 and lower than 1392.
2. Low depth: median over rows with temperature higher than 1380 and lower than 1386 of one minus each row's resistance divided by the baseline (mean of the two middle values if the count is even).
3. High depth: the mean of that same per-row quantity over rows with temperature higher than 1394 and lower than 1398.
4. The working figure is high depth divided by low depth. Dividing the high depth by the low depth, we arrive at -17.9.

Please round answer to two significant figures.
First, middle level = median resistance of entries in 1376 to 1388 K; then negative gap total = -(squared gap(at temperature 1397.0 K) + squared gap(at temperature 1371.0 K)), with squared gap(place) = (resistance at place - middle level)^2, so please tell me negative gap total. -7.9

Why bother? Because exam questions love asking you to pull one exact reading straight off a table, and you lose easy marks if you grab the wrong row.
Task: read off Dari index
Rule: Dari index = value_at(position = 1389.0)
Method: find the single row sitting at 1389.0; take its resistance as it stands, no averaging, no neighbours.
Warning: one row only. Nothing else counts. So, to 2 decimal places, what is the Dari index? 16.29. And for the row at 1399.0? 14.10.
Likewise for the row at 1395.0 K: 15.18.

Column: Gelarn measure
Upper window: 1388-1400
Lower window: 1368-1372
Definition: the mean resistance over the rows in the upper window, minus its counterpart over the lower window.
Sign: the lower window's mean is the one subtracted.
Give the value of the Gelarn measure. 1.4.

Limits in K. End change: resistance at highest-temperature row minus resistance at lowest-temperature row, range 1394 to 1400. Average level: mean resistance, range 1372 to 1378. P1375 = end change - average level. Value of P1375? -16.3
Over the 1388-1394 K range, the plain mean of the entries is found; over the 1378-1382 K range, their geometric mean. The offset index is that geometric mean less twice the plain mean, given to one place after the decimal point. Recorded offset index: -16.0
